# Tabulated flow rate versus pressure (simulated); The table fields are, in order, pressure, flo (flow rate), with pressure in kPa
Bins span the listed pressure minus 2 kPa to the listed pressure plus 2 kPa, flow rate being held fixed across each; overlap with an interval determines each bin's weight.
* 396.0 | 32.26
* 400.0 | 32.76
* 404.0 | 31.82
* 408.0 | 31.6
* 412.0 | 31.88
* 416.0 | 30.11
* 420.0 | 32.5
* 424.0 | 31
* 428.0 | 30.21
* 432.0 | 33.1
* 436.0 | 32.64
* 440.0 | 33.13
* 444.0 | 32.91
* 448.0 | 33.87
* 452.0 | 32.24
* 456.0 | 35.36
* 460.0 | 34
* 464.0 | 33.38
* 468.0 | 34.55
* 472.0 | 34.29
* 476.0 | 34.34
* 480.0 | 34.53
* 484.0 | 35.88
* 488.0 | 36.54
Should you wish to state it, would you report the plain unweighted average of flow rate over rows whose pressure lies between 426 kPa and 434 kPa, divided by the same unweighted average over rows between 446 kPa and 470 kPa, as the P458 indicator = 0.934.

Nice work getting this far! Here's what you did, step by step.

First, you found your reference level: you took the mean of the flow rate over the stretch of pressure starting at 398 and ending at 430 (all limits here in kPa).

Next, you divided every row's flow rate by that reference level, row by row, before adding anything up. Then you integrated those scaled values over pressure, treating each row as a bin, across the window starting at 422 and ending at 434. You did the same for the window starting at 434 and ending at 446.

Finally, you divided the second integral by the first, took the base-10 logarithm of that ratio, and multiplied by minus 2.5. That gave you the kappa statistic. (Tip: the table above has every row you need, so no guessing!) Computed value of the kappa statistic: -0.049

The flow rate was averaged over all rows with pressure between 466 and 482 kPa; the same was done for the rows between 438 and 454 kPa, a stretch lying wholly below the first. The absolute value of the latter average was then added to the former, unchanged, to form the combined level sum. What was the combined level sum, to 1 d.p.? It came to 67.5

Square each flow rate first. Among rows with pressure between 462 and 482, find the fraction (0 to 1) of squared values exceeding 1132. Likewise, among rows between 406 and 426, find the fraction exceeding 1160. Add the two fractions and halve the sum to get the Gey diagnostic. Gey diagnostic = 0.400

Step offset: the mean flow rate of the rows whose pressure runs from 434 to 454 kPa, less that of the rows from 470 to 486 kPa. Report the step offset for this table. -1.8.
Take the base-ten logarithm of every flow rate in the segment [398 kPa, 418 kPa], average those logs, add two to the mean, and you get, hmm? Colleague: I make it 3.50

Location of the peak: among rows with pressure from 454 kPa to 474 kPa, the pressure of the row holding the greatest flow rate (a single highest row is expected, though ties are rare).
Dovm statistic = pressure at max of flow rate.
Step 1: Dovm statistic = 456.0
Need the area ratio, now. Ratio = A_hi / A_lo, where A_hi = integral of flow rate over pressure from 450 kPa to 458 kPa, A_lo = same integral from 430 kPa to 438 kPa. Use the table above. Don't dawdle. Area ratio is 1.03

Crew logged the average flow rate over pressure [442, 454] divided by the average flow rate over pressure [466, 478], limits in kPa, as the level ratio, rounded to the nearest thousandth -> 0.960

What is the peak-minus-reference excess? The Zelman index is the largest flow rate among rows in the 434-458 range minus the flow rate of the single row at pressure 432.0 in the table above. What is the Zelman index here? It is 2.3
